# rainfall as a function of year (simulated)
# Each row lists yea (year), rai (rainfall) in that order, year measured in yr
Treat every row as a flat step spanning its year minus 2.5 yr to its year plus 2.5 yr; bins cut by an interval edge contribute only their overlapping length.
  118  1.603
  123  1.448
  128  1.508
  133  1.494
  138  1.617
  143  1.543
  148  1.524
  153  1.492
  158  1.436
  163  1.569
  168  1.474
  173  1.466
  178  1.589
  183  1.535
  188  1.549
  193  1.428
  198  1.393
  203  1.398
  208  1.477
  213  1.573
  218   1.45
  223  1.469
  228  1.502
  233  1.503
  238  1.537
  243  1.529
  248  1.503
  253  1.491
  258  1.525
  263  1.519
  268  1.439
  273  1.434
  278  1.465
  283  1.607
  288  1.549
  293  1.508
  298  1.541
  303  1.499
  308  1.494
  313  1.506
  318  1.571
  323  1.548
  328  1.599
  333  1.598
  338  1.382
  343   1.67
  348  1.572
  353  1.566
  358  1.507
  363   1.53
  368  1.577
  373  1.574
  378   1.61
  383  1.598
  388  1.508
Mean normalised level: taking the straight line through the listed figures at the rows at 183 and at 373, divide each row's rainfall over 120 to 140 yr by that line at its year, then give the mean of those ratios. 0.995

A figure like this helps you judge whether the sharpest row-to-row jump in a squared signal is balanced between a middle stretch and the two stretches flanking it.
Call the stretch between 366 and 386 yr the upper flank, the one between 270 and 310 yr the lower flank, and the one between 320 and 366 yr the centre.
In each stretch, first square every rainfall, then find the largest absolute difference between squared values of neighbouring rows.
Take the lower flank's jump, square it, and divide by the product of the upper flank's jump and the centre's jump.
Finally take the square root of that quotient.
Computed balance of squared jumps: 1.4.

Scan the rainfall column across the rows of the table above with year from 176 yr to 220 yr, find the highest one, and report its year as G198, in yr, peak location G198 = 178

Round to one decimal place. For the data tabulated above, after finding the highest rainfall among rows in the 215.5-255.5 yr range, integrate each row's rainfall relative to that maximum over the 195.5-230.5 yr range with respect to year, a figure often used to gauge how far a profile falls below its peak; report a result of -2.5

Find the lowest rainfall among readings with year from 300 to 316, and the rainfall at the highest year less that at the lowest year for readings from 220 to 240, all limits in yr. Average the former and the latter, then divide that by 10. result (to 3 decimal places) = 0.078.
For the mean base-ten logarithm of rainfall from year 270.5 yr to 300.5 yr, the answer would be 0.181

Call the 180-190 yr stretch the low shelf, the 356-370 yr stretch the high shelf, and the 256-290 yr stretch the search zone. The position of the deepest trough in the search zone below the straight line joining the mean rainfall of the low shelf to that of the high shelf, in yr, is 273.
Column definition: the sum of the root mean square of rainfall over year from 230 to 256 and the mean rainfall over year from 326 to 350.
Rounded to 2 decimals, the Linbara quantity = 3.08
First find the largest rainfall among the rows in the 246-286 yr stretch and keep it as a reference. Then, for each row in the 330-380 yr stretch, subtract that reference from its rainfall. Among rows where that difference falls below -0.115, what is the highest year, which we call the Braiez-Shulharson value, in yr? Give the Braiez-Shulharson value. 338 yr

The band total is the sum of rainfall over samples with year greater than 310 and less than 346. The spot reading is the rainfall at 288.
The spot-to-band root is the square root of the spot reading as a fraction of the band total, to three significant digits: 0.377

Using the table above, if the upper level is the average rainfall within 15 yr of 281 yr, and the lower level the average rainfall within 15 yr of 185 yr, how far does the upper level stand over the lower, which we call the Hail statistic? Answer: 0.01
